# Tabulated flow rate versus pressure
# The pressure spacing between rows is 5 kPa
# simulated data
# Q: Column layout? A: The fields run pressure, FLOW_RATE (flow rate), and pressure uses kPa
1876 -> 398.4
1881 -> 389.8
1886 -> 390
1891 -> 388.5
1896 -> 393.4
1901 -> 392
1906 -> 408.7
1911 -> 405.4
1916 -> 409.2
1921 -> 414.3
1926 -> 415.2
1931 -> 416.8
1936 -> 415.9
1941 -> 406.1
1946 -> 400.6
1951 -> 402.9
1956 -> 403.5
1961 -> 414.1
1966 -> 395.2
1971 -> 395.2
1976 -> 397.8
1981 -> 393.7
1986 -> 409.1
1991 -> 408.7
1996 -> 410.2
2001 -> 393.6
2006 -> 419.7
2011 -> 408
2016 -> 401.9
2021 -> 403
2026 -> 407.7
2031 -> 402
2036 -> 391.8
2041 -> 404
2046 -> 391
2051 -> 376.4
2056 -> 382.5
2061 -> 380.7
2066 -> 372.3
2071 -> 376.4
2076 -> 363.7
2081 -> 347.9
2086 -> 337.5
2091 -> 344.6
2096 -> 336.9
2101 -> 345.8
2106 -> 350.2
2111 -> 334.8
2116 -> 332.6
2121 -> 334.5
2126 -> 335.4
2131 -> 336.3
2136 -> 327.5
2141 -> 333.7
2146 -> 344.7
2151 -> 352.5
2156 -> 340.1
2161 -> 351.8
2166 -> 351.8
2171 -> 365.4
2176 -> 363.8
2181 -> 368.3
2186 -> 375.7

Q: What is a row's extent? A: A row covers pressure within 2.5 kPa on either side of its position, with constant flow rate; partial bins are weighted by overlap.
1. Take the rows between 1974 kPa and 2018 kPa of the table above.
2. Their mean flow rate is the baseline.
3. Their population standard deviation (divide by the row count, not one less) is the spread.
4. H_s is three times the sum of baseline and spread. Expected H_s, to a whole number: 1239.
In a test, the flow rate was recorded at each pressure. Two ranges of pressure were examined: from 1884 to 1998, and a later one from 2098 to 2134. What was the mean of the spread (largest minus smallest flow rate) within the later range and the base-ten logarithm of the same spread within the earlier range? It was 10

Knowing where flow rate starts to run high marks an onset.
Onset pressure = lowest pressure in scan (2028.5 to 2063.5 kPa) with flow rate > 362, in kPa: 2031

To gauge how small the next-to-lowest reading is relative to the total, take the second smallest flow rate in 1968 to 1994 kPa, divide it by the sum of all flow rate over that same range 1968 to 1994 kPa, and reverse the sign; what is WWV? -0.197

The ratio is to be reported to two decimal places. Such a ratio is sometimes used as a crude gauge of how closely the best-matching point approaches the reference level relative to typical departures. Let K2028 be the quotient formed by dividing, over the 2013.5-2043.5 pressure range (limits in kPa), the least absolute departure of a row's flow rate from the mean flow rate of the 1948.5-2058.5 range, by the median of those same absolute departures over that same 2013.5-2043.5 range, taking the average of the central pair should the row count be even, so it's 0.46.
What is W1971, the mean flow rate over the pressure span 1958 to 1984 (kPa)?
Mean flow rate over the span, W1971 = 399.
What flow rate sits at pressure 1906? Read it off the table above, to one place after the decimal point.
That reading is 408.7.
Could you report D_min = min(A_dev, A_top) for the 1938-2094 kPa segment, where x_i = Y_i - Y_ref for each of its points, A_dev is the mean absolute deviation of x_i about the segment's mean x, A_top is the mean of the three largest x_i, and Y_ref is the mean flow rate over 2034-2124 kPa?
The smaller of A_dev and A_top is 15.7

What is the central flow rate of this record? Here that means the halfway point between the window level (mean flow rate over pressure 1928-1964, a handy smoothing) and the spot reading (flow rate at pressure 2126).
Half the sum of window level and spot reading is 372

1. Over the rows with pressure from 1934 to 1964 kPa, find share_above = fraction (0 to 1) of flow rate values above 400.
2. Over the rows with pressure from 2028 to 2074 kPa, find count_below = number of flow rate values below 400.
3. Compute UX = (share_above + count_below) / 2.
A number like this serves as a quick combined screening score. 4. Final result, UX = 4.0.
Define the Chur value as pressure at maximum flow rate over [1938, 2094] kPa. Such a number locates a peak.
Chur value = 2006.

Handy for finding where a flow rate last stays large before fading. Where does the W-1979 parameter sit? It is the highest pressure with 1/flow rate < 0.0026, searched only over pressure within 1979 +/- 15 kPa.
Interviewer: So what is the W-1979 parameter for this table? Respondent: 1991 kPa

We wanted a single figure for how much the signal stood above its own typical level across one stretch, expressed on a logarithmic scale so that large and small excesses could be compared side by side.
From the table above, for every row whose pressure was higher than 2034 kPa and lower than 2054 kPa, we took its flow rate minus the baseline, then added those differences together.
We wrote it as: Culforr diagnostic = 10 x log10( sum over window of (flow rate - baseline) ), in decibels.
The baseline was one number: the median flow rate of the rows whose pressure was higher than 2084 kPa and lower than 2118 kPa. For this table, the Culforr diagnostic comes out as 23.3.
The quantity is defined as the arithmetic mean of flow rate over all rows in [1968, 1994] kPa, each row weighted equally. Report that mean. 401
